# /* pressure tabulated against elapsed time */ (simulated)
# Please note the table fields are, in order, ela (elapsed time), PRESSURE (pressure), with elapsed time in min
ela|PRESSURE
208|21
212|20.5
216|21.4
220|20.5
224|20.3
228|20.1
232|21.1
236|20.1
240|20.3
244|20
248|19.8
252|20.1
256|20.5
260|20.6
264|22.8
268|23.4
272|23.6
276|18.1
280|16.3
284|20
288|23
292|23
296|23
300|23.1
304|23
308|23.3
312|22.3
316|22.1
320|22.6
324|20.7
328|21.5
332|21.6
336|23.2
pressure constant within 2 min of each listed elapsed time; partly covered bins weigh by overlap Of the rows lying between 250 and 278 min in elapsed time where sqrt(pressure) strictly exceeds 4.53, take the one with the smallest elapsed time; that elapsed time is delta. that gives 260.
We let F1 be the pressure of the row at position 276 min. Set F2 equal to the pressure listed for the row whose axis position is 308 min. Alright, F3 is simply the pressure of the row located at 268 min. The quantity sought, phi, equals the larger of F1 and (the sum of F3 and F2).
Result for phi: 46.7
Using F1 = 18.1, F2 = 23.3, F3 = 23.4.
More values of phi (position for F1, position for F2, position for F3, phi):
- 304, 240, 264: 43.1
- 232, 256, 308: 43.8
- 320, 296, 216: 44.4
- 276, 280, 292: 39.3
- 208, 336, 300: 46.3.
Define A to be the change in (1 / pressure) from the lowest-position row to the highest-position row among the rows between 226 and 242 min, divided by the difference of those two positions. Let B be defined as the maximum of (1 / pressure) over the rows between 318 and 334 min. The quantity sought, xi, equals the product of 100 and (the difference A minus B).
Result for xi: -4.8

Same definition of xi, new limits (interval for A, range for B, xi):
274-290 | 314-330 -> -4.9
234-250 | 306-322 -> -4.5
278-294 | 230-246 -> -5.1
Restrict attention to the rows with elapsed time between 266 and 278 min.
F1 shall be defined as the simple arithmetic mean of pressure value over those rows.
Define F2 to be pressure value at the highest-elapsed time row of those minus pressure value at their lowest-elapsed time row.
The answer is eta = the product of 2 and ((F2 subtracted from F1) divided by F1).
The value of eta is 2.49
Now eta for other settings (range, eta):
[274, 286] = 1.79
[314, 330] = 2.06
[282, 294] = 1.73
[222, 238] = 2.02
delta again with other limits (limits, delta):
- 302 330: 304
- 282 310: 288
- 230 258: 232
